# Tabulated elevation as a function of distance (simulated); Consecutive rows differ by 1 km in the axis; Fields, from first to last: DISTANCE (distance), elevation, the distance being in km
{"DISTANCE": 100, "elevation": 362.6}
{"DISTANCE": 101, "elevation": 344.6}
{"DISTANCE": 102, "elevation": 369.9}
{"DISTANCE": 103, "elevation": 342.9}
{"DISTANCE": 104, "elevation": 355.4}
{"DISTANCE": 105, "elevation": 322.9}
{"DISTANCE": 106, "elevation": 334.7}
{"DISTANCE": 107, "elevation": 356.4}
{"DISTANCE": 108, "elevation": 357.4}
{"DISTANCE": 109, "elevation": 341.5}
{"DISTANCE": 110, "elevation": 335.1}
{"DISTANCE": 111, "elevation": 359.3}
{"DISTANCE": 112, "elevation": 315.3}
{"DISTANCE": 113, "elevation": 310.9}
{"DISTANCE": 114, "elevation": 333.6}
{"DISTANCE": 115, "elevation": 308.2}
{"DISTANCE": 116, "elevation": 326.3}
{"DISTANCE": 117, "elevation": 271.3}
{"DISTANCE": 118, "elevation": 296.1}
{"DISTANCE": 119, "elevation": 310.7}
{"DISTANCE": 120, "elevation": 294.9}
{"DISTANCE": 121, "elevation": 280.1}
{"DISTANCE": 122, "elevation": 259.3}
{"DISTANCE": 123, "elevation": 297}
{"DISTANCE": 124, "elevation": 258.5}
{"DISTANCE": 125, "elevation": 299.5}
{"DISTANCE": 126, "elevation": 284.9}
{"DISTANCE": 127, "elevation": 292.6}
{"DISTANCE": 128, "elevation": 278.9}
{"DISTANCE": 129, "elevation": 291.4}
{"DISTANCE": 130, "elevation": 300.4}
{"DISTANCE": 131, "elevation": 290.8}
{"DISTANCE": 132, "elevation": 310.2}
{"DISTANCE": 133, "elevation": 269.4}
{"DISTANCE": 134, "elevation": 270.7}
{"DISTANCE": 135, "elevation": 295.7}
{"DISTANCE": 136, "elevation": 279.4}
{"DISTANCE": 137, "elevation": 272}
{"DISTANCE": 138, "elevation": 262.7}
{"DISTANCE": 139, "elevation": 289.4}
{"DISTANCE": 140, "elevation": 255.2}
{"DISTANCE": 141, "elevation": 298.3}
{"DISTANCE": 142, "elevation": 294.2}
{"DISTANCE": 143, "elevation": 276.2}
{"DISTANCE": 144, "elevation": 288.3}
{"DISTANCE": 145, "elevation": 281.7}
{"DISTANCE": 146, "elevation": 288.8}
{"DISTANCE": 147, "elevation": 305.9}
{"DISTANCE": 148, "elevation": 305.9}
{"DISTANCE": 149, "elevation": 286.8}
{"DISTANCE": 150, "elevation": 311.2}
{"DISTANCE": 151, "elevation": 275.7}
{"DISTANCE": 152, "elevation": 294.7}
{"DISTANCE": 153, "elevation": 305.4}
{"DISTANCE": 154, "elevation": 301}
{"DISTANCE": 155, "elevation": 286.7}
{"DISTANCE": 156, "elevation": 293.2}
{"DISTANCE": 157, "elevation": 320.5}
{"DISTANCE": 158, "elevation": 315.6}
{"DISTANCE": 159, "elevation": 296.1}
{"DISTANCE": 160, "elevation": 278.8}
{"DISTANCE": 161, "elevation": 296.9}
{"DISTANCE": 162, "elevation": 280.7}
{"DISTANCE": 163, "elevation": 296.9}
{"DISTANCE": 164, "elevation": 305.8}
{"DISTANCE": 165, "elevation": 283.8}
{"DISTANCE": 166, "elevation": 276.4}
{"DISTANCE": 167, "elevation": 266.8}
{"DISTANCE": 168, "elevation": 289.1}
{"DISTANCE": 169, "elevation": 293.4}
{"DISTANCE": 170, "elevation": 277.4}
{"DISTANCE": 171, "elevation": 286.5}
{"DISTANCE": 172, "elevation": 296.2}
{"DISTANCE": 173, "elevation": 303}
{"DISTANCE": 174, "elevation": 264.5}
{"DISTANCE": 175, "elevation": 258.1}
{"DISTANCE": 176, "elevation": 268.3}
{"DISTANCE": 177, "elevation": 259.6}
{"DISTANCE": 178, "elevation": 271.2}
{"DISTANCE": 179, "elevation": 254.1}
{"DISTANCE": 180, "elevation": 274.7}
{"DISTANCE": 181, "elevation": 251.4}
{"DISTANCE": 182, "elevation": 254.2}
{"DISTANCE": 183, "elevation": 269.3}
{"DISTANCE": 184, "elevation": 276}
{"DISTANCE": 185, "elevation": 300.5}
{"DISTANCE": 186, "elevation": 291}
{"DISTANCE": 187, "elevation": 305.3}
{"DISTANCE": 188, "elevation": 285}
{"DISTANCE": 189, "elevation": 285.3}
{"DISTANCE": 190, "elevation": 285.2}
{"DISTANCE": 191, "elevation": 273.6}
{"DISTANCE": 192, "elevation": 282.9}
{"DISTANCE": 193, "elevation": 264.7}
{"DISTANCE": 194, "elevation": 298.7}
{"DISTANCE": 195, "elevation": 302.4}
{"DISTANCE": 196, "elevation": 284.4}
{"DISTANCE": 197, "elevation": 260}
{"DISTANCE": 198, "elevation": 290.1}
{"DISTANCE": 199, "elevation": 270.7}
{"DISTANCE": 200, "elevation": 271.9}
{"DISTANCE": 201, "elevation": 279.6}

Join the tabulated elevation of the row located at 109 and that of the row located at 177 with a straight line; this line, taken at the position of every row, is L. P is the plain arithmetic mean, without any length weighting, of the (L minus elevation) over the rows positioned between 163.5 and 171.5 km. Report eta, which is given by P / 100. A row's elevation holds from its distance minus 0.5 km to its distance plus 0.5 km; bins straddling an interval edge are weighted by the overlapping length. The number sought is -0.14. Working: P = -14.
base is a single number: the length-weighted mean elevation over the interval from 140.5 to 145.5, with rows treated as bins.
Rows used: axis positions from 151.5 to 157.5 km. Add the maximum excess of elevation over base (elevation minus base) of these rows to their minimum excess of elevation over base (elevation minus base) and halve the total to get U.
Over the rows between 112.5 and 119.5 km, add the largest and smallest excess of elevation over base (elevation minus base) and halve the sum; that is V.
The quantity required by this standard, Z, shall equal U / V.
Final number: 1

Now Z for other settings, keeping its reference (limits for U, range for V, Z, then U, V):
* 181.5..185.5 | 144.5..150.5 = -1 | -10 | 9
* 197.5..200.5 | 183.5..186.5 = -14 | -7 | 1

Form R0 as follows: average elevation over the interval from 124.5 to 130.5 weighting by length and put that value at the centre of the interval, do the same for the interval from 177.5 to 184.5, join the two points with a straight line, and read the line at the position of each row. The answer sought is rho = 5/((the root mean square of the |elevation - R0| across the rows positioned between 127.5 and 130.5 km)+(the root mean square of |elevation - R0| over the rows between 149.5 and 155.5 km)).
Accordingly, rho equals 0.167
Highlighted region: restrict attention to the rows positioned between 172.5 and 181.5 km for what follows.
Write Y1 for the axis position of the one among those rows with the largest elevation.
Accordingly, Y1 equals 173 km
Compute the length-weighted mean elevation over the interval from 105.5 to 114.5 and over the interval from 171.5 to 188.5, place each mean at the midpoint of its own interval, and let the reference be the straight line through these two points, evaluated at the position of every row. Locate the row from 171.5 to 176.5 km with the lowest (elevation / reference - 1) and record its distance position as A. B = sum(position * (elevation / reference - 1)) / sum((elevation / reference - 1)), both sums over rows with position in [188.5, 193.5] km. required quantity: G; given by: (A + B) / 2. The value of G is 182.7 km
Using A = 175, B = 190.5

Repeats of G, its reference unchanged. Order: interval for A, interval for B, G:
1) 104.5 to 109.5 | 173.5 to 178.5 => 140.3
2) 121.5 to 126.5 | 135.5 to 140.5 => 130.1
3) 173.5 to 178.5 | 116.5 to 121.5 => 146.9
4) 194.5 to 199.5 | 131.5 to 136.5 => 165.6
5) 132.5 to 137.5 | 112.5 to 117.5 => 124.3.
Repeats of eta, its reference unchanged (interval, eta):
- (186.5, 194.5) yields -0.42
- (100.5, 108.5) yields -0.01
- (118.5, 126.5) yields 0.40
